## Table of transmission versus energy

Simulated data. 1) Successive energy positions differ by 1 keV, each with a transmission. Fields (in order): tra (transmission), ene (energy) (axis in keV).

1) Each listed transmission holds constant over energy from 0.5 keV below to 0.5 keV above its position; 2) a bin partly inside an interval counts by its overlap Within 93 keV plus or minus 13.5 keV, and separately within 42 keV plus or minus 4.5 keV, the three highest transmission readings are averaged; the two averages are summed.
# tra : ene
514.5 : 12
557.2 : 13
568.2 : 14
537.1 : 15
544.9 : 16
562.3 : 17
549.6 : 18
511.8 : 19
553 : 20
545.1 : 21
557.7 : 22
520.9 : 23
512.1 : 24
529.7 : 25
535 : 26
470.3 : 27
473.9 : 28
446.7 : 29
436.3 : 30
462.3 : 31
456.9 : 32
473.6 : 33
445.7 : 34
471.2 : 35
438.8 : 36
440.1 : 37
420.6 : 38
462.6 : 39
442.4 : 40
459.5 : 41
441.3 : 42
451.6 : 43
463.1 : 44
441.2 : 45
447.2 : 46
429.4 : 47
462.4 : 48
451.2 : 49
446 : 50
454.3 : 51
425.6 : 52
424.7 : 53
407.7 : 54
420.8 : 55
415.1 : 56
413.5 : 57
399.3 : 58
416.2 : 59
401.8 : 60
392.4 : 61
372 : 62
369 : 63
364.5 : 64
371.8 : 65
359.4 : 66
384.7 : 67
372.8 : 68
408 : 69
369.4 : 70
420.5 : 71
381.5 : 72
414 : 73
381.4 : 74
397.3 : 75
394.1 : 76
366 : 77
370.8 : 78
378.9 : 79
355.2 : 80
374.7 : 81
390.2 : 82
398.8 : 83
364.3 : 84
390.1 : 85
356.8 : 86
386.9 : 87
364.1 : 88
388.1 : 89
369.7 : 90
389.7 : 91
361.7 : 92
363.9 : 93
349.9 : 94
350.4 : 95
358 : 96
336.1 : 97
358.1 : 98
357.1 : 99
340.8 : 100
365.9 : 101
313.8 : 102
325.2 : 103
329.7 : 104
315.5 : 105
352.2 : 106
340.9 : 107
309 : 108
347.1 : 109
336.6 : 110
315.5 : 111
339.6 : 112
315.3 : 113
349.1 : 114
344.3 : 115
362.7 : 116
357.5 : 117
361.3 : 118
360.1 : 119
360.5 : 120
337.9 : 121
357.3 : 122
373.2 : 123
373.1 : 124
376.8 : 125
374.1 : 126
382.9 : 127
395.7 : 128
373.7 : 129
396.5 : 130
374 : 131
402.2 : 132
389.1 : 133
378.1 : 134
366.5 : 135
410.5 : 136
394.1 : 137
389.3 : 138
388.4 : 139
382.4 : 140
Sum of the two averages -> 855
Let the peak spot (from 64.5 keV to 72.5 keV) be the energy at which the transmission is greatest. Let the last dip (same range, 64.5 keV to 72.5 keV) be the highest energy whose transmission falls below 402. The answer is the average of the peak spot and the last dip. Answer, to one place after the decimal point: 71.5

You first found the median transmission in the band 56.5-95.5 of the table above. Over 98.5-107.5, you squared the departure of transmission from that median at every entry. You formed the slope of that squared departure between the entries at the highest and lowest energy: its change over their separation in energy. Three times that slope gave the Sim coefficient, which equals 363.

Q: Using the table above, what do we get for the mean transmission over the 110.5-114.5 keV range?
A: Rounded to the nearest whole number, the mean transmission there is 330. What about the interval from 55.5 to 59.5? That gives 411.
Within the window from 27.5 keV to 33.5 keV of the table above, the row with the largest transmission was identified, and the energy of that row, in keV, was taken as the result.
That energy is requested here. 28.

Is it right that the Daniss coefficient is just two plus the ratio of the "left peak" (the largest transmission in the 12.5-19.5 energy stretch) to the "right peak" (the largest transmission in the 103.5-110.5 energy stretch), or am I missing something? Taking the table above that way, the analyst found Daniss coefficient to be 3.61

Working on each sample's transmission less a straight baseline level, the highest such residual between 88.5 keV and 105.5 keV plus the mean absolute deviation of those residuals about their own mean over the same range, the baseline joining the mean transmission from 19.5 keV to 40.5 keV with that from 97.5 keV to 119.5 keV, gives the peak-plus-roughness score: 30.3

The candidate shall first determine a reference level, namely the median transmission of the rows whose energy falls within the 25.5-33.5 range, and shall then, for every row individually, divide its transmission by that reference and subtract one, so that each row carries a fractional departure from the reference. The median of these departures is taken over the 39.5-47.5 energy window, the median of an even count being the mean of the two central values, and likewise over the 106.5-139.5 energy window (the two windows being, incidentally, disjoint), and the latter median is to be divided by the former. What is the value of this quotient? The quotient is 5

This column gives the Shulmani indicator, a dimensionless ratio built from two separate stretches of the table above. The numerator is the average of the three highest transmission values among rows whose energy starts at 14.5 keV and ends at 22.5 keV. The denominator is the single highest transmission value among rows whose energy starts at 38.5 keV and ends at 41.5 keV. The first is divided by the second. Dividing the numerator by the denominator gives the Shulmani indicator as 1.21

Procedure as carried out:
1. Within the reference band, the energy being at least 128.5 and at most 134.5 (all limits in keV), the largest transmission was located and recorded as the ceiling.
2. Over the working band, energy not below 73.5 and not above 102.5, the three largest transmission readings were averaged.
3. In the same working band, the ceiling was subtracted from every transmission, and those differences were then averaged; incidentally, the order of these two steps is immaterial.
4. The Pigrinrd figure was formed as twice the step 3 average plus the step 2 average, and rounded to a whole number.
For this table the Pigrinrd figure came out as 328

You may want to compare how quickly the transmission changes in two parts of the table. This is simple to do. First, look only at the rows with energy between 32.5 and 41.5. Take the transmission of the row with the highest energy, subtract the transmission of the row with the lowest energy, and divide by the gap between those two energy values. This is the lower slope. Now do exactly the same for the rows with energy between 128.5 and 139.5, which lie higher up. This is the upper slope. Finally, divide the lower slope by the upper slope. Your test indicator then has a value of -1.2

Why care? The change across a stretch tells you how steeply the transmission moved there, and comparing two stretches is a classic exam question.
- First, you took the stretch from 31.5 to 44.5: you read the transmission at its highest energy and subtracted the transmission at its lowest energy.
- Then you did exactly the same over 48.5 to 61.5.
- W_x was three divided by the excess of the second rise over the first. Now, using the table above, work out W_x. -0.05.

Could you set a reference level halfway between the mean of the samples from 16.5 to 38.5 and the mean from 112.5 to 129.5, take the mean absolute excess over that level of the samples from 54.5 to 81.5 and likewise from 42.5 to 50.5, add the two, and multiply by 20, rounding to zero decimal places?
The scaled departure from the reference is 1228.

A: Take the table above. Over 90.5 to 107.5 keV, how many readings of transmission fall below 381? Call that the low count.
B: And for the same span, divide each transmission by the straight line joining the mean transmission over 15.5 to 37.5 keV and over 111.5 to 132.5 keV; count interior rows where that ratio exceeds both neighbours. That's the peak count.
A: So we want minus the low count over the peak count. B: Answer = -2.7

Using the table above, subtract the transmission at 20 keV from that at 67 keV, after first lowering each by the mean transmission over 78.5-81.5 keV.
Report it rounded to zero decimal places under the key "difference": -168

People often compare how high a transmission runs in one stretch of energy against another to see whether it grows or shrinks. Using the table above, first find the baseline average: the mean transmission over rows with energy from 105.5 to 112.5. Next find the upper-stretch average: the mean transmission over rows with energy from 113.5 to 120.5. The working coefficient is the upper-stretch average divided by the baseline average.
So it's 1.07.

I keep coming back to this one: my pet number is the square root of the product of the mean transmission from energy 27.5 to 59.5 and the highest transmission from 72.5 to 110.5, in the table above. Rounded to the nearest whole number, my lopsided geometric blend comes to 428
